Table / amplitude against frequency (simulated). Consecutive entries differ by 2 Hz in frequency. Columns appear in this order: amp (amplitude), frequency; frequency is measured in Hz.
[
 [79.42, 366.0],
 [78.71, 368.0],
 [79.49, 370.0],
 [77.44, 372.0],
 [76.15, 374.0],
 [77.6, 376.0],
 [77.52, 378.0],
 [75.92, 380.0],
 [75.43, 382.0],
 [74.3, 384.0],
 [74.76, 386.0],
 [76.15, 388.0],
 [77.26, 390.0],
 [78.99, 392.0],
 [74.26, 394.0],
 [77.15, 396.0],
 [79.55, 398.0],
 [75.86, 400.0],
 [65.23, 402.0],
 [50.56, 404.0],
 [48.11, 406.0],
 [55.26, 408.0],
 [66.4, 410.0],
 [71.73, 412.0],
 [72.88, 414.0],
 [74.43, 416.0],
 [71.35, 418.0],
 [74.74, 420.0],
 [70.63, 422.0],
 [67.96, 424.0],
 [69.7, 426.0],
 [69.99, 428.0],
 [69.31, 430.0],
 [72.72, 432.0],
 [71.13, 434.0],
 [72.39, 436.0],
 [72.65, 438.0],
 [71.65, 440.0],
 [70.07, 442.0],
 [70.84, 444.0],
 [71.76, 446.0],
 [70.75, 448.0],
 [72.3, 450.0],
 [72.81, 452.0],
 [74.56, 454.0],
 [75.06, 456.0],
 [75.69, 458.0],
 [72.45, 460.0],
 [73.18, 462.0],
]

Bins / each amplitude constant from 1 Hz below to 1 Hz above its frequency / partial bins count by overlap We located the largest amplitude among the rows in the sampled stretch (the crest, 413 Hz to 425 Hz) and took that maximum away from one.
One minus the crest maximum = -73.7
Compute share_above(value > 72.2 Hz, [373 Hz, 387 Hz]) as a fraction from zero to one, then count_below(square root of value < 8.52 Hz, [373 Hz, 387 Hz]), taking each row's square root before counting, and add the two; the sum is 1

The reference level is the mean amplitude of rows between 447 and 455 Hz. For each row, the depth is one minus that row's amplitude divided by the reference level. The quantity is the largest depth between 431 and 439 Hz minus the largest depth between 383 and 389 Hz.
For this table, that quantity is 0.04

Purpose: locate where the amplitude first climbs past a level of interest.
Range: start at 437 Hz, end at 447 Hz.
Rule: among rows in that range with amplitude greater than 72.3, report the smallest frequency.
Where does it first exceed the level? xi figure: 438.0 Hz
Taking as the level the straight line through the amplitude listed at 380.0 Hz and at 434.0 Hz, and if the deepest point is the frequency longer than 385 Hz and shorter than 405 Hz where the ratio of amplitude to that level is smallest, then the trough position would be 404.0 Hz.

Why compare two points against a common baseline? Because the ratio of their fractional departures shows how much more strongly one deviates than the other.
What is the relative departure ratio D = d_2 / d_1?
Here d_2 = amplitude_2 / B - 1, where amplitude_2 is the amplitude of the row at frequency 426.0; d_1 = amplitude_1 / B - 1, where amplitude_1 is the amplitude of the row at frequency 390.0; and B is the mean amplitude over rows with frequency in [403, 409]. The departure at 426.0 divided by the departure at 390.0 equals 0.71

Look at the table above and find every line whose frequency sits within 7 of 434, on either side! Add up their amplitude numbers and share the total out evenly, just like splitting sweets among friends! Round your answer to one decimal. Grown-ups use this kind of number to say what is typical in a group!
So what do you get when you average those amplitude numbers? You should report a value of 71.4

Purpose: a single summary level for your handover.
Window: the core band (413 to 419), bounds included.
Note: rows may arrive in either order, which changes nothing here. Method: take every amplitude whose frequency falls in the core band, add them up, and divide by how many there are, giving 73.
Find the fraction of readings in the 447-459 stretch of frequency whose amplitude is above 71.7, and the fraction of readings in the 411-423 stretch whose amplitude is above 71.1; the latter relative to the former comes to 1.0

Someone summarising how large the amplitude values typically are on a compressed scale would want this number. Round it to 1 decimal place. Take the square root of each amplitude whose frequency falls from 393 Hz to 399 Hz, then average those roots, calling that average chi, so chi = 8.8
